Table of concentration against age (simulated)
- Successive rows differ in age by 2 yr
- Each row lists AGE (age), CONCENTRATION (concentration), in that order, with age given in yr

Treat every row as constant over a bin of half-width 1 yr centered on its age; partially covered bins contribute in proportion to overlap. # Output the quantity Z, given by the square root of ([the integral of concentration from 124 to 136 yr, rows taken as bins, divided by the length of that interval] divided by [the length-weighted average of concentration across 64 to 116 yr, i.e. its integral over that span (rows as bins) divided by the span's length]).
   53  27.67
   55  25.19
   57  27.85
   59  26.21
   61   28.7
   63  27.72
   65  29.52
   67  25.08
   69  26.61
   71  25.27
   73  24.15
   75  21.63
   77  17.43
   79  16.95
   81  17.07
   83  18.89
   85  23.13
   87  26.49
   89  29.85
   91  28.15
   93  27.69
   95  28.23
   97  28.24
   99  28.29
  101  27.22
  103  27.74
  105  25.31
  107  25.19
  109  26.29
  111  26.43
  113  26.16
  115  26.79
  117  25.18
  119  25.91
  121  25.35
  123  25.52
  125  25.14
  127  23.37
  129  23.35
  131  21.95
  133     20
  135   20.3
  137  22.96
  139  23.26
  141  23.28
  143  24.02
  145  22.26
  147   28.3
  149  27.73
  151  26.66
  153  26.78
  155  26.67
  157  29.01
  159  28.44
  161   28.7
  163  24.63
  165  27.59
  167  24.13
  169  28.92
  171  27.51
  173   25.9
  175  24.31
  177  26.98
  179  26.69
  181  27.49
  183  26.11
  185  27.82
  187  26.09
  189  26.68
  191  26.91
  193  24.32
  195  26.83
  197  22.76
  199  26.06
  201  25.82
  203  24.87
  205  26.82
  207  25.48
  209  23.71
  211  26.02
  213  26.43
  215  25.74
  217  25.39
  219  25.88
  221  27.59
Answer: 0.94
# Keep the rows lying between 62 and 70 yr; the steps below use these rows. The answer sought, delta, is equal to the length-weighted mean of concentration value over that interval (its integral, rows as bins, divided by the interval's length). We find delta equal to 27.2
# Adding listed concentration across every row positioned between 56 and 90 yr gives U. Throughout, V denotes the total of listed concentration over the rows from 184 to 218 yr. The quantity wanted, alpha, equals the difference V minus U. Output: 25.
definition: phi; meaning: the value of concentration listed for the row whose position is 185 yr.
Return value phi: 27.82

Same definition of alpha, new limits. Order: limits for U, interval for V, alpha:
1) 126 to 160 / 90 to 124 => 35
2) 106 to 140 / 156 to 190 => 44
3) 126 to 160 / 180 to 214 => 22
